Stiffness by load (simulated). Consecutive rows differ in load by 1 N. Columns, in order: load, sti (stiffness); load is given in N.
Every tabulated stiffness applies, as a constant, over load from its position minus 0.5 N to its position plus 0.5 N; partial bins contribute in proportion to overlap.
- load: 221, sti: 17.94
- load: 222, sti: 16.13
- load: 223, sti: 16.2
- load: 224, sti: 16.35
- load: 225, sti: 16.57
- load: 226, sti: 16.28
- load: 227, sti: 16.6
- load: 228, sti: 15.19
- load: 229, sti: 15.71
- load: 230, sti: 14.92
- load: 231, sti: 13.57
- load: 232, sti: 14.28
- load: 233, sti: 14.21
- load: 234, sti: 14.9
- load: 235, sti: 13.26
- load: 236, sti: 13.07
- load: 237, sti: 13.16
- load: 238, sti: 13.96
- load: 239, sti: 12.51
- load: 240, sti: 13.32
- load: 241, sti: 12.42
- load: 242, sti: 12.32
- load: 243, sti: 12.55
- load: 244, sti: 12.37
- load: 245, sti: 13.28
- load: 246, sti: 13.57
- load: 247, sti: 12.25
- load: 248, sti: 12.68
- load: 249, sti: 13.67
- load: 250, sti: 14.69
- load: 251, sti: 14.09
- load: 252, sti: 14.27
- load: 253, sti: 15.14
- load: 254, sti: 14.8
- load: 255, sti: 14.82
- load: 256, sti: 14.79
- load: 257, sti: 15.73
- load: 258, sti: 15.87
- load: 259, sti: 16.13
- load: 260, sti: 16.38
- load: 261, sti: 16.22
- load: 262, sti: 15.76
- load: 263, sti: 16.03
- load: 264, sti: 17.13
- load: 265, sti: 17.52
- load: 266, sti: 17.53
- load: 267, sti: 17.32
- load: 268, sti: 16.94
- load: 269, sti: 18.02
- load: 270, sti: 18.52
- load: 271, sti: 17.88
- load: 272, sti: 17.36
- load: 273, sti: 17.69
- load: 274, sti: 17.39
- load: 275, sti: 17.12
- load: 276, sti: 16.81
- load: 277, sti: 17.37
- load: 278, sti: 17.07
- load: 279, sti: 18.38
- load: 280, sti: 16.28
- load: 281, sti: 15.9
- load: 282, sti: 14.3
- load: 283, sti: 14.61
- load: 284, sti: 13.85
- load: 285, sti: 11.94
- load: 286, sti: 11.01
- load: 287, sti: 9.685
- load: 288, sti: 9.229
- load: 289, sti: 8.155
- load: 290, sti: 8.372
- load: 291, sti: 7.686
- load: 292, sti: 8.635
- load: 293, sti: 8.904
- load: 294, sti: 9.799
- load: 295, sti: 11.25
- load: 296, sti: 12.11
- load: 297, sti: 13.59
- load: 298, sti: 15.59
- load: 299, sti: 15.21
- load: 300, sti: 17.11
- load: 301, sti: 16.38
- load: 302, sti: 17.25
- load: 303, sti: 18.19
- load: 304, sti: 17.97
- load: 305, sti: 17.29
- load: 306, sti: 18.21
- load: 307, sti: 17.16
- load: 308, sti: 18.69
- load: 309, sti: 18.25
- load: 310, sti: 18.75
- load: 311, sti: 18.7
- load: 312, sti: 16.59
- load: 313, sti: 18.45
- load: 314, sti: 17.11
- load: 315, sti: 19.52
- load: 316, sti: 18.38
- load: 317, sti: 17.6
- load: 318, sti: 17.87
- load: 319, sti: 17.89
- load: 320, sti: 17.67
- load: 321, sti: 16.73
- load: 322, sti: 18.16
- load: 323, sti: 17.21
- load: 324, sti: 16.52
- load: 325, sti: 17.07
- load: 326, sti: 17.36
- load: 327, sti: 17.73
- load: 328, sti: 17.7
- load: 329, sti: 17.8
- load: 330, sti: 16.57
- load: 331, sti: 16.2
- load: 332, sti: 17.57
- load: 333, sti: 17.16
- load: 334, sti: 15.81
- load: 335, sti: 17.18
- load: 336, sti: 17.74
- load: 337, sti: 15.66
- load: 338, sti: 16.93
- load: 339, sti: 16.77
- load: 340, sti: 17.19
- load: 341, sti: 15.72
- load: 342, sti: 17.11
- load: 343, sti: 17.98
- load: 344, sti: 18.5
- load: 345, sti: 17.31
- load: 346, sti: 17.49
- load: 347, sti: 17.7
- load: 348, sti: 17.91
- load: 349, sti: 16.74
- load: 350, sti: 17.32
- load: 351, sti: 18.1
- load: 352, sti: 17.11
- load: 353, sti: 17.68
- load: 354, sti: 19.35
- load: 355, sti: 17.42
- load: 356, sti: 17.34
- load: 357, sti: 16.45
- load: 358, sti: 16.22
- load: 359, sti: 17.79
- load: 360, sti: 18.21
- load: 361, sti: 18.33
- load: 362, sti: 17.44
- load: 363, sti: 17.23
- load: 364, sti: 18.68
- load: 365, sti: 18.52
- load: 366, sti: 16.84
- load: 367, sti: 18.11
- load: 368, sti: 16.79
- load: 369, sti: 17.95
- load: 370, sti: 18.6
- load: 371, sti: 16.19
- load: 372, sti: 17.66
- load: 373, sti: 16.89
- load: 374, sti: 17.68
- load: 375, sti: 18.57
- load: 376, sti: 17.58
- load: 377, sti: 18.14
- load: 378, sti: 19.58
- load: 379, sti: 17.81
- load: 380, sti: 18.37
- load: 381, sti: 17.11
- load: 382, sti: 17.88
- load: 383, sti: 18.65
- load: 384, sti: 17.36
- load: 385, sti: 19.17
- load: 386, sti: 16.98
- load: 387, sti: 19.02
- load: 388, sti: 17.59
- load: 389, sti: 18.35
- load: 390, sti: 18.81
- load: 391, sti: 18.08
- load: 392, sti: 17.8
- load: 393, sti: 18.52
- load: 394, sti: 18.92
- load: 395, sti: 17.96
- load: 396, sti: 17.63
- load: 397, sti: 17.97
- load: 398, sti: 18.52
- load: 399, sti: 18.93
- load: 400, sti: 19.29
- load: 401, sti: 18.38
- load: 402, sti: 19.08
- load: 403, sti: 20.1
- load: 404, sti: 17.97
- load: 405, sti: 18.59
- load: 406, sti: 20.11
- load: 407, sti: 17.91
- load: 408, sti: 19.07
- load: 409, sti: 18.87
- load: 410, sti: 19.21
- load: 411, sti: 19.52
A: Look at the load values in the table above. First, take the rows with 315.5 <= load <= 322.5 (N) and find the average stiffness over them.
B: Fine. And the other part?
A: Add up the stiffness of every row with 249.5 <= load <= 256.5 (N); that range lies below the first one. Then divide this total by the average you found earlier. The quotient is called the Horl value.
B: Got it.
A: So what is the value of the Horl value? 5.8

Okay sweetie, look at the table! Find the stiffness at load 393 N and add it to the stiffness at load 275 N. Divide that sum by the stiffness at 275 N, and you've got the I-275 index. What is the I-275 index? 2.08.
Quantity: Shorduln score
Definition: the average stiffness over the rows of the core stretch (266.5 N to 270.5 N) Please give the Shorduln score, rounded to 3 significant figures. 17.7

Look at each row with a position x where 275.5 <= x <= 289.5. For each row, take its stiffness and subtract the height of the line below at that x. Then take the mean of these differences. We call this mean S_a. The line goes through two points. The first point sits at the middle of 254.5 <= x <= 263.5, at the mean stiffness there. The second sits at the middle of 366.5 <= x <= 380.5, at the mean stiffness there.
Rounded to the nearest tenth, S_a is -2.3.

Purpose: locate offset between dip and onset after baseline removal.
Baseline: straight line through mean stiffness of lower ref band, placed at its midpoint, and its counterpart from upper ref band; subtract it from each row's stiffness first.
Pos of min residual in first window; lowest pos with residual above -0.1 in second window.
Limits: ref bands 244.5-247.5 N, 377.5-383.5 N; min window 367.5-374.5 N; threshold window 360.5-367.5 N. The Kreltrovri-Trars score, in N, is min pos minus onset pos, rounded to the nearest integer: 10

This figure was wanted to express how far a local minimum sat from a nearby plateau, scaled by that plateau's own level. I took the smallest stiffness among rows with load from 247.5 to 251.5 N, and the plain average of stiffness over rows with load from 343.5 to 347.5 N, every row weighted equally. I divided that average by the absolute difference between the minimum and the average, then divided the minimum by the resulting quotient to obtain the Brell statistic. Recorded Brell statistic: 4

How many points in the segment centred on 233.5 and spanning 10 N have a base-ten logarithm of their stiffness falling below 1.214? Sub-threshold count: 10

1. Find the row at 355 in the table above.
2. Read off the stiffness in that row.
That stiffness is 17.42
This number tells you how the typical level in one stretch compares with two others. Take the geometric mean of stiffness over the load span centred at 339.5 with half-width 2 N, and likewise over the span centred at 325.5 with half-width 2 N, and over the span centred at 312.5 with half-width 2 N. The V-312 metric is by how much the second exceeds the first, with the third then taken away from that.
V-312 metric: -17.2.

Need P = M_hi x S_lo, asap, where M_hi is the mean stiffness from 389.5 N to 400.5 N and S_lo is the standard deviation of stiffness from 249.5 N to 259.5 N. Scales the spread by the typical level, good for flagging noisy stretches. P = 12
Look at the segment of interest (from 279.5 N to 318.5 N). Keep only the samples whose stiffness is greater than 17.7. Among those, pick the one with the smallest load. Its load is 303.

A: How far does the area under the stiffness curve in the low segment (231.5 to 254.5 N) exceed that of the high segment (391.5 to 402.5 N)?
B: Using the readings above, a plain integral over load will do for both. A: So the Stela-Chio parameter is 108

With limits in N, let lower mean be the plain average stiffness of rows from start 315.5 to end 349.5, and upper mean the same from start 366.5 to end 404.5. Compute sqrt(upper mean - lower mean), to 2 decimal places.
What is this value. 0.95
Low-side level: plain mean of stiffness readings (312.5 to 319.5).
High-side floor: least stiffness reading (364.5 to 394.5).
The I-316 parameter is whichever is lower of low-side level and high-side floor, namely 16.2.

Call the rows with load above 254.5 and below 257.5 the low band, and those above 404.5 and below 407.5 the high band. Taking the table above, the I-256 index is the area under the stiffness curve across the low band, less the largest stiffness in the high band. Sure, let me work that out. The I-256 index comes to 25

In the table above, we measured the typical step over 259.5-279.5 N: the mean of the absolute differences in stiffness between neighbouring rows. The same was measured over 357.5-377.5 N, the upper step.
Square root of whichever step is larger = 0.99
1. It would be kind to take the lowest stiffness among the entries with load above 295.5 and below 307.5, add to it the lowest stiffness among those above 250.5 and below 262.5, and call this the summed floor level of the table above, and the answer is 26.2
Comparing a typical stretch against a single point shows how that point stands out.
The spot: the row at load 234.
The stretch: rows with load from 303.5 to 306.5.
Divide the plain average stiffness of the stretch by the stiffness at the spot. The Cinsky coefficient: 1.2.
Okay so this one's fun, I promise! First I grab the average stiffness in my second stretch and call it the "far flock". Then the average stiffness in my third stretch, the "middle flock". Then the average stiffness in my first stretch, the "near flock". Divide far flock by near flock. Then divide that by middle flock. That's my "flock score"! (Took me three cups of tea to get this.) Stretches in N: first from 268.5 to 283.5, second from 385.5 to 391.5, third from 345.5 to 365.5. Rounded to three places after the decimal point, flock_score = 0.061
